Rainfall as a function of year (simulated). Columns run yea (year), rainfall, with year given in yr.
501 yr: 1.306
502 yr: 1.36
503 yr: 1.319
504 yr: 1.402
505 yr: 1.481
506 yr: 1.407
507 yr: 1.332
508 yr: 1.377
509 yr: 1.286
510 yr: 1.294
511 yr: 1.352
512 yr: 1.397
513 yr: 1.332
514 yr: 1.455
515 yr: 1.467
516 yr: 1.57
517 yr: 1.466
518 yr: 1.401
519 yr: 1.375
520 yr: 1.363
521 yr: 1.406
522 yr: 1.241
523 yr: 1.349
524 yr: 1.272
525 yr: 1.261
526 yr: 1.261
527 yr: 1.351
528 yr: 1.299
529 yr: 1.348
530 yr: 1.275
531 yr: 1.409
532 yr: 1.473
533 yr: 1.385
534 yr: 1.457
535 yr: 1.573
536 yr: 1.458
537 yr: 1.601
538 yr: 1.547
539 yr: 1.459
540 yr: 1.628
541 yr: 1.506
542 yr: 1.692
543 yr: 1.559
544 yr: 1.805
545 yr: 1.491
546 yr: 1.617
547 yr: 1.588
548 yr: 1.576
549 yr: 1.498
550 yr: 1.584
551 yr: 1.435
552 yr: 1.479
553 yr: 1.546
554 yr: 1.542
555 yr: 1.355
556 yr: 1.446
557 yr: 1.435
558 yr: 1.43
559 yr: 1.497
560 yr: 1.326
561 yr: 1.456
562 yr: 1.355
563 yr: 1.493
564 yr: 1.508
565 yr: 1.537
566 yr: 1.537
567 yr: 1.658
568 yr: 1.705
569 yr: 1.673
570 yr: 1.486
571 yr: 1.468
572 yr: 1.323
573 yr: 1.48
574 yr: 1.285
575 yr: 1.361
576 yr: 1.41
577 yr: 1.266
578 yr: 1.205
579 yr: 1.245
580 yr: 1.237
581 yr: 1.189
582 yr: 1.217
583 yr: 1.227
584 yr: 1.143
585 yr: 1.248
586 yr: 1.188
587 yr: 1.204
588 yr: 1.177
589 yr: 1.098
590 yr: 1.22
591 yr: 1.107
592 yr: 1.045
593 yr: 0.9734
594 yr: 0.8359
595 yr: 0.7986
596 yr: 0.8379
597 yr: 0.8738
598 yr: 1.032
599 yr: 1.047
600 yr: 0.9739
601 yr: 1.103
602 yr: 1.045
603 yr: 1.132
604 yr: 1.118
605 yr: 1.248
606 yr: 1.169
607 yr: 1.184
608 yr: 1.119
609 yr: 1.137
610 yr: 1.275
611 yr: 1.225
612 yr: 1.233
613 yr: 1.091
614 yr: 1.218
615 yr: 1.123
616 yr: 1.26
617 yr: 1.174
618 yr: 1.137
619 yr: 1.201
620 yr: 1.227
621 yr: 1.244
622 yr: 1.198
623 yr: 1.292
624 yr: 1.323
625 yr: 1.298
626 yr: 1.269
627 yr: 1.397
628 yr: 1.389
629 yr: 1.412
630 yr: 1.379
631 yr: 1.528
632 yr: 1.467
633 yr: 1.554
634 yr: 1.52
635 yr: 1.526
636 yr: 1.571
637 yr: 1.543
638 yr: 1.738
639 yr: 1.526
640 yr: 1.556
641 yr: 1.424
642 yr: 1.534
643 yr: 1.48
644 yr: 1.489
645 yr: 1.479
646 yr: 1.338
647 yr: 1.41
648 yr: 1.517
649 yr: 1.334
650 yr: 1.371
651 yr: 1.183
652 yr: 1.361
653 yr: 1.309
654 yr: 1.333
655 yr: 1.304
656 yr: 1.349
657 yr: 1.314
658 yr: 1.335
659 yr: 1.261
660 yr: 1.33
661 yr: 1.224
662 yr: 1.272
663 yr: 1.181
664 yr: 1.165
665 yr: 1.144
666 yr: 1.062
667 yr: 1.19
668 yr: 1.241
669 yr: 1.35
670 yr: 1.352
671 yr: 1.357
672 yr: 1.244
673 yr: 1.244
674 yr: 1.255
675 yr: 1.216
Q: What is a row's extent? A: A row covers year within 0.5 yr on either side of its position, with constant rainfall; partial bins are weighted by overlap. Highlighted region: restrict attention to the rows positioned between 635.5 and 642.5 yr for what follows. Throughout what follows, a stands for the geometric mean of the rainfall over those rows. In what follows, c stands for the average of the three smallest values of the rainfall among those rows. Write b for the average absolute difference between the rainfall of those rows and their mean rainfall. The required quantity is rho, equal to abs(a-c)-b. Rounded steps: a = 1.55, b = 0.056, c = 1.5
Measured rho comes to 0.003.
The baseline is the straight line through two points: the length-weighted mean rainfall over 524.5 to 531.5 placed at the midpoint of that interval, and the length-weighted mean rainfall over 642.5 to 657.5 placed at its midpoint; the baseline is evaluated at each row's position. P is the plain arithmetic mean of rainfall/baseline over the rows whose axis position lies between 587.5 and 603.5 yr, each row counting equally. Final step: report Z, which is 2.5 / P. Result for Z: 3.30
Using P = 0.76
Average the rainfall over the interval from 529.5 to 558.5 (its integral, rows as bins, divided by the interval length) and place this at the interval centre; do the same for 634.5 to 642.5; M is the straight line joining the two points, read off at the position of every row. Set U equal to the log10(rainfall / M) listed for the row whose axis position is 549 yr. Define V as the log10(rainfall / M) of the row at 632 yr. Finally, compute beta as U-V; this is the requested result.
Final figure 0.019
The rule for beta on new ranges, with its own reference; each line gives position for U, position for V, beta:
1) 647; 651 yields 0.077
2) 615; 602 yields 0.030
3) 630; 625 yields 0.026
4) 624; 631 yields -0.062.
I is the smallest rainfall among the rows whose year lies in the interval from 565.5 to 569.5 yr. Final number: 1.537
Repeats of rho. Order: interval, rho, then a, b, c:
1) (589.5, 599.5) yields 0.031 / 0.97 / 0.113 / 0.8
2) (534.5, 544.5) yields 0.026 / 1.58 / 0.079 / 1.5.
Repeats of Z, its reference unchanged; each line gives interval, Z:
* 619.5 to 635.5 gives 2.47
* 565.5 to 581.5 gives 2.37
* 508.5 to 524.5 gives 2.38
